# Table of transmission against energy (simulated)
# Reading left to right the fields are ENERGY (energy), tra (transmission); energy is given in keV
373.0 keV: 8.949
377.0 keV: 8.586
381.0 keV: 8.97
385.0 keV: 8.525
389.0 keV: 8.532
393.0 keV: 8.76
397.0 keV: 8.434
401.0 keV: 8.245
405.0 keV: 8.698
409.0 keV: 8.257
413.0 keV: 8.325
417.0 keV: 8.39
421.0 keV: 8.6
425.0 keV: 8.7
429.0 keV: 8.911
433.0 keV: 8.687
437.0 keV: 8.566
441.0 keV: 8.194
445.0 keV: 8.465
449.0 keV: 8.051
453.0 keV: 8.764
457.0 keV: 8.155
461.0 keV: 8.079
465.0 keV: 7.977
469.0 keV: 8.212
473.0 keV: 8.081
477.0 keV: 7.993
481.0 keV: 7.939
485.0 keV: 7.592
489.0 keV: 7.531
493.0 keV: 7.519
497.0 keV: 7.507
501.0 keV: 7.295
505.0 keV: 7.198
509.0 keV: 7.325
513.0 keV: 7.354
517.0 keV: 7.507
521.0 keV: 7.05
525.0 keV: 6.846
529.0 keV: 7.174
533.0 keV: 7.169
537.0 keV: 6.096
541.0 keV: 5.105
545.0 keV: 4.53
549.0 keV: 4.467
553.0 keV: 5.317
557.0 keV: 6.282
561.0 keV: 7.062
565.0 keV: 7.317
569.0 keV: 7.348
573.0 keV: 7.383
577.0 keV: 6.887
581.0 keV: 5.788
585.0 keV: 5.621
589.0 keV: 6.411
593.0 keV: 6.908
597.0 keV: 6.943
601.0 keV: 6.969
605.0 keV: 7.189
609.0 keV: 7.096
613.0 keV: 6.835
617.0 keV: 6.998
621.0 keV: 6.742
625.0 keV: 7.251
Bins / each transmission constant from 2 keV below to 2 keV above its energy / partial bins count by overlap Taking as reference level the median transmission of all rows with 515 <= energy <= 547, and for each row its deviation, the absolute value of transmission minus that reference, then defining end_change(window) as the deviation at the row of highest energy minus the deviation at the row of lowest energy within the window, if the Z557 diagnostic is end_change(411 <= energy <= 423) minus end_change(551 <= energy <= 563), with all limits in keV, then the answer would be 1.8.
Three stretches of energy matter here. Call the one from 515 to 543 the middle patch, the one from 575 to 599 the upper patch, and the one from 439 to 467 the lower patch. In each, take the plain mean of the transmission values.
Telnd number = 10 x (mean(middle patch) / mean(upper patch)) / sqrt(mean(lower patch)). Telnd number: 3.6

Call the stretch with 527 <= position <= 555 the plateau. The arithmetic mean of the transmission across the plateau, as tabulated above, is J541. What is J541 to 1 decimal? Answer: 5.7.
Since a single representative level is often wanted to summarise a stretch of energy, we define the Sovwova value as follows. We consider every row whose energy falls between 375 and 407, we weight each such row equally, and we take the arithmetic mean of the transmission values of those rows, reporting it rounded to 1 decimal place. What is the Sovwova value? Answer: 8.6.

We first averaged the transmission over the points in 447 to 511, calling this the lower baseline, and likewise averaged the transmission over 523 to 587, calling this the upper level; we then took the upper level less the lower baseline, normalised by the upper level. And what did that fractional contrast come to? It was -0.25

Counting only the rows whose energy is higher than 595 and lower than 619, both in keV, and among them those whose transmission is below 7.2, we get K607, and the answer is 6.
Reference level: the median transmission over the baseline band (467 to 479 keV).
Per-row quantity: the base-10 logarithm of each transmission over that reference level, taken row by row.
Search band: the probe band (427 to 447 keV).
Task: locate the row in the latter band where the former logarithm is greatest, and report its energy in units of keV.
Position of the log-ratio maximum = 429.0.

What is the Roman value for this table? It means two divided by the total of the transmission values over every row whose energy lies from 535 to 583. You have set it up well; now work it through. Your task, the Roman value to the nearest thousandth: 0.027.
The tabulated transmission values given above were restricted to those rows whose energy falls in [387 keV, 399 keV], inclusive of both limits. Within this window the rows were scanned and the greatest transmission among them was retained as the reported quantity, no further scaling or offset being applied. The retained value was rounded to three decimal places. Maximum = 8.760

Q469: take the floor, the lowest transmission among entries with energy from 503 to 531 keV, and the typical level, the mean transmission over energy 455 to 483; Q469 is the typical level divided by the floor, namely 1.18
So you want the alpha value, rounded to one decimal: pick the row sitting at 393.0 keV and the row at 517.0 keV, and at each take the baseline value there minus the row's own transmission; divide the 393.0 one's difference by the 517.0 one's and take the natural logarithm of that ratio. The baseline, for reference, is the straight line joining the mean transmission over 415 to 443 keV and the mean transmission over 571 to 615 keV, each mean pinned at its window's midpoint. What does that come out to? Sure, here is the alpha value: 1.0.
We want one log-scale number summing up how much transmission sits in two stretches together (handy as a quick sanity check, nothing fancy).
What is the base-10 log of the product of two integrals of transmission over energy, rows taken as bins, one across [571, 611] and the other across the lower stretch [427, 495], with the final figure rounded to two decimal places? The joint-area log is 5.17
